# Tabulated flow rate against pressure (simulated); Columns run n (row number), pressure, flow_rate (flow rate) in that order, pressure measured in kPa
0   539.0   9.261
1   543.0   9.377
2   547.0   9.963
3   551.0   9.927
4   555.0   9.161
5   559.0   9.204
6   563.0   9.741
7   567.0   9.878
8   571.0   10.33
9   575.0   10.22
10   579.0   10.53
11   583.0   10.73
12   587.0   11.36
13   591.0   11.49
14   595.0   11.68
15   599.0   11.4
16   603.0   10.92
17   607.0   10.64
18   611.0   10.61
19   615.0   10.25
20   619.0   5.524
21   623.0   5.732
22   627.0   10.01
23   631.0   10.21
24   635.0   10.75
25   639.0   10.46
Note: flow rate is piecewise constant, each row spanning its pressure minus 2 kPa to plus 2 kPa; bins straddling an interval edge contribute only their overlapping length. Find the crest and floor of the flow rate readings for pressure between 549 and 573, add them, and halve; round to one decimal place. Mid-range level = 9.7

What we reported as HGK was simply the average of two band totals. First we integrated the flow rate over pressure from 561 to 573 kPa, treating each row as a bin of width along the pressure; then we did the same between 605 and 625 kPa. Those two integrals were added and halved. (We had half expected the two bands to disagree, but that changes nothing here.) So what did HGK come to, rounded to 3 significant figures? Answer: 145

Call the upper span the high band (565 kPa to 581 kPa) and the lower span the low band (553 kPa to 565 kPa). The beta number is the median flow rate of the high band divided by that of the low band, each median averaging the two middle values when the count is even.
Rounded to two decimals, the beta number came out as 1.12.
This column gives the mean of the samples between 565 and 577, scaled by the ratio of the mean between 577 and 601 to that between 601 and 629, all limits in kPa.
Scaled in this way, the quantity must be 12.5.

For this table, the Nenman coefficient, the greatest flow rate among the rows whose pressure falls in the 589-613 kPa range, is 11.68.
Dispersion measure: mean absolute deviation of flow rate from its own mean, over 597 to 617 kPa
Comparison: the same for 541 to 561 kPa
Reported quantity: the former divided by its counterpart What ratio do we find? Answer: 0.9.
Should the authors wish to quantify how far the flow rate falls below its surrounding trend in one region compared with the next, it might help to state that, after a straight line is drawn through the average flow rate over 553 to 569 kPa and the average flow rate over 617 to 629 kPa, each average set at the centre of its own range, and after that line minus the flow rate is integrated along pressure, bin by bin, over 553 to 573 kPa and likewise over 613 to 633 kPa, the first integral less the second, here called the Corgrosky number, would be 20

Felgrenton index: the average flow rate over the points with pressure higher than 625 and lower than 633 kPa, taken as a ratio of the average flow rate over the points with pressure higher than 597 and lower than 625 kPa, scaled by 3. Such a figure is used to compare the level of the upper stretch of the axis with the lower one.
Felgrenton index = 3.3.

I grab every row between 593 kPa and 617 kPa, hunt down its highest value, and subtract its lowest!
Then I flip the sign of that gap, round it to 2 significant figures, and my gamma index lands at -1.4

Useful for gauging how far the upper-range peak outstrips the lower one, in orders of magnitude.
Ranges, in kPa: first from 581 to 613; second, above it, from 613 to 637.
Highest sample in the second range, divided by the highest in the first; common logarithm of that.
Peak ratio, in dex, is -0.04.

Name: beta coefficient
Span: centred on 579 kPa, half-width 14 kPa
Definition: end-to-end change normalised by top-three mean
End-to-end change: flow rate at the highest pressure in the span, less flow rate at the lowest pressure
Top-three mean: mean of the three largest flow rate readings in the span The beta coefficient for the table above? 0.14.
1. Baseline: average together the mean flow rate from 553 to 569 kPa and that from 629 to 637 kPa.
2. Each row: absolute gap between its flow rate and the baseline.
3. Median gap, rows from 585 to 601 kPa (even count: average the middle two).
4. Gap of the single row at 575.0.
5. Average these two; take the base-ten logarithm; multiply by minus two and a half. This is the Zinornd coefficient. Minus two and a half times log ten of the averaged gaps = 0.2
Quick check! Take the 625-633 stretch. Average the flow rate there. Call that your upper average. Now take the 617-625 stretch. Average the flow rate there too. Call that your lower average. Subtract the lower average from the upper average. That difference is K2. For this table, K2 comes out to 4.5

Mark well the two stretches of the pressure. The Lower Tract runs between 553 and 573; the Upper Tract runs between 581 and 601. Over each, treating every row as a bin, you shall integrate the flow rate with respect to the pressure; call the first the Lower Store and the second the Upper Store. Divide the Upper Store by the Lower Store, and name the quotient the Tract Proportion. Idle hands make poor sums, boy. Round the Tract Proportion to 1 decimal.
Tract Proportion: 1.2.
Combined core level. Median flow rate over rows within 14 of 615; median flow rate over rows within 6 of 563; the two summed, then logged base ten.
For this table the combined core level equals 1.30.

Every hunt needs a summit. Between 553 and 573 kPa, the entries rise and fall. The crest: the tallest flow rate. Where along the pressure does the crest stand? 571.0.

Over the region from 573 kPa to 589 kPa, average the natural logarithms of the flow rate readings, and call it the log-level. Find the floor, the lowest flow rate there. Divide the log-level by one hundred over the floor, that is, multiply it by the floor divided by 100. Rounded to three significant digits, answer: 0.242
